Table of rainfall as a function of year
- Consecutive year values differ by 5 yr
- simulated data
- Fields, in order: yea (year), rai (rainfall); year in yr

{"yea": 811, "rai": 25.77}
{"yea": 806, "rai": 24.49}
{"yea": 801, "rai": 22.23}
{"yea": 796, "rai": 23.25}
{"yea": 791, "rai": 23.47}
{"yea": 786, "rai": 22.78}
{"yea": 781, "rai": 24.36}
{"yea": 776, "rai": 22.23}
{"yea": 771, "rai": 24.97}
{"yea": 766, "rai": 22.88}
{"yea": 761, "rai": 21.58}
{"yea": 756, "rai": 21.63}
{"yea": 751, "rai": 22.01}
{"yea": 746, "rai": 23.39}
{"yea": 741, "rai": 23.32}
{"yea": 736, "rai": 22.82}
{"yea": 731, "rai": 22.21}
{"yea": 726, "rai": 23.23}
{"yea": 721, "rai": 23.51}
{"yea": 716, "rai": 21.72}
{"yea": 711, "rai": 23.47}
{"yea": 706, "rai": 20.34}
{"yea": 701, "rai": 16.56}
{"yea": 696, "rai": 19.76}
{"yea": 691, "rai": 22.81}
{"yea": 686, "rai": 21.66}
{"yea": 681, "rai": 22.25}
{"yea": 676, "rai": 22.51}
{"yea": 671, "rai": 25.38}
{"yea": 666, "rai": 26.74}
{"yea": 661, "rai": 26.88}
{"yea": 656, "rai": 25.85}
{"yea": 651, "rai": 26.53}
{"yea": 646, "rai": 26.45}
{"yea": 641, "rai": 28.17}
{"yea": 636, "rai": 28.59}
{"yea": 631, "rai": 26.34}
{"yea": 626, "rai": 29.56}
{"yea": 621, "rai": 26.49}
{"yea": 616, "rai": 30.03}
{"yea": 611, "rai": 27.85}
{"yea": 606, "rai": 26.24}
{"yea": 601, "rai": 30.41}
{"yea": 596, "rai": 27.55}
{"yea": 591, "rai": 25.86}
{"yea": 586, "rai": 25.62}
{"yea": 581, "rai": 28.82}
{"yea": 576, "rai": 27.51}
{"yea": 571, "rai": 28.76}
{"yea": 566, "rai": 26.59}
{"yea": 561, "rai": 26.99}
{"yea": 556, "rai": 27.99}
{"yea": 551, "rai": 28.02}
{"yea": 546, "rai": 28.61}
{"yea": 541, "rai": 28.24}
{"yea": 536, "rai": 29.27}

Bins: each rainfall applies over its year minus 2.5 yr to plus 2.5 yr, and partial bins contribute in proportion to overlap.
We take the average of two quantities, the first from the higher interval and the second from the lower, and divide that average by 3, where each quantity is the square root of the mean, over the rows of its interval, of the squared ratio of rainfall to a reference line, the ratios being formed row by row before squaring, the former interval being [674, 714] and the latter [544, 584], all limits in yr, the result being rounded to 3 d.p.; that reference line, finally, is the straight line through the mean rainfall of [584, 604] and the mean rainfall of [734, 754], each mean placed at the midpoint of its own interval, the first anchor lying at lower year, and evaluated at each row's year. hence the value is 0.310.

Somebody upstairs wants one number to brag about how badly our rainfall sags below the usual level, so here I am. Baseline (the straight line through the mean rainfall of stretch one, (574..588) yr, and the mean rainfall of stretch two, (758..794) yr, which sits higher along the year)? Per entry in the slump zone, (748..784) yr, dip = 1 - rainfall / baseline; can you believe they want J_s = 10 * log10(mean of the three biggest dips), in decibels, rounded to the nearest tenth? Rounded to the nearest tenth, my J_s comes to -11.0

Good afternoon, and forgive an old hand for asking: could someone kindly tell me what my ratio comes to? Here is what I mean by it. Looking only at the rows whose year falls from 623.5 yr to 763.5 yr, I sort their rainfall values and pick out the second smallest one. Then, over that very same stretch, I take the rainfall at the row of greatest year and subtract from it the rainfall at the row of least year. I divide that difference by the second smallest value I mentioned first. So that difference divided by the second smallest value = -0.40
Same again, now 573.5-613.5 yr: 0.01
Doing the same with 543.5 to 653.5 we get -0.08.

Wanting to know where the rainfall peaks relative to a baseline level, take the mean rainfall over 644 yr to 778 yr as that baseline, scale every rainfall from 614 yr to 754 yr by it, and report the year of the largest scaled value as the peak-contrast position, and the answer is 616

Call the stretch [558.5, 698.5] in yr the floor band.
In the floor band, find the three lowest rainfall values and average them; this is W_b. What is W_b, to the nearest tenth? 21.2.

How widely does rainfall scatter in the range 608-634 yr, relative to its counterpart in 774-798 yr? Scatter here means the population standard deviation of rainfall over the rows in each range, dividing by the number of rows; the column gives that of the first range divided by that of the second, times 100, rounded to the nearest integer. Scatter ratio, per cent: 214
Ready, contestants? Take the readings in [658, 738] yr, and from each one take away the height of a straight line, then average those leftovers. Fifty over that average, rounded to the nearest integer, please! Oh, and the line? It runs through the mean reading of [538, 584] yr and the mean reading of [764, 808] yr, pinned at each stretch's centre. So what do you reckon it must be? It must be -20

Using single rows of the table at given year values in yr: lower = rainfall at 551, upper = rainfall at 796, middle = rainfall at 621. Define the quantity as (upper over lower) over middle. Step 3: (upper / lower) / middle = 0.0313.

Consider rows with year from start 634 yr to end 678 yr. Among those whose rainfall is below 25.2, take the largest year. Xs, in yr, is 676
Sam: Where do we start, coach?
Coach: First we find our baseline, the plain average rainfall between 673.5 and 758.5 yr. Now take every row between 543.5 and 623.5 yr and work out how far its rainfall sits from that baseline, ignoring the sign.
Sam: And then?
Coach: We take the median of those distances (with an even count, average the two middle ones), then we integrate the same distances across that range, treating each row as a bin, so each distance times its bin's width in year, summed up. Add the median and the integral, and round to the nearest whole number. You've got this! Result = 466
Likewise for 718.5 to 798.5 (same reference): 90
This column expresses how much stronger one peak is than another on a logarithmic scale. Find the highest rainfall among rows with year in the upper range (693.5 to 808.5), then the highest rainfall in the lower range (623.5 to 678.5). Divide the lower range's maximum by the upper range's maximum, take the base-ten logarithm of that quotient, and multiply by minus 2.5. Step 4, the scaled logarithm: -0.18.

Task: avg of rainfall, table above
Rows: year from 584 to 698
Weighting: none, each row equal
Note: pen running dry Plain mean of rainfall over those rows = 26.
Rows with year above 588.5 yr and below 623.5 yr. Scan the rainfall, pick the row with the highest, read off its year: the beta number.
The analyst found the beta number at 601 yr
